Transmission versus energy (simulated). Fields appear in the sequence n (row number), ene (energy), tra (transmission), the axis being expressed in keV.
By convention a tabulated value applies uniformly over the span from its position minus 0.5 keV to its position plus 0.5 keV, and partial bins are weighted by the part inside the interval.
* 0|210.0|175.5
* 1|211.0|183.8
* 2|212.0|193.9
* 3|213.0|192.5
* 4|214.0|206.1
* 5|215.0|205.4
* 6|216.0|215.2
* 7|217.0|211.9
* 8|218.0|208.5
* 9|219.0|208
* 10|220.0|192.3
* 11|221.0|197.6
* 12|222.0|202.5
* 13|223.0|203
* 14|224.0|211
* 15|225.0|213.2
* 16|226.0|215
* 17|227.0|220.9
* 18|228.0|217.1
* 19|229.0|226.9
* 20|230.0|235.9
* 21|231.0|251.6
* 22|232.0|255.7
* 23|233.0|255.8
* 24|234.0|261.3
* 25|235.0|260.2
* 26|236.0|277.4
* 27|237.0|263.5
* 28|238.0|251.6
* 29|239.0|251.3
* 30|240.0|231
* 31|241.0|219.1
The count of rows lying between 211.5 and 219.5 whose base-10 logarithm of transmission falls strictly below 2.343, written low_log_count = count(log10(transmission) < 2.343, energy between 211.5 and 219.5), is 8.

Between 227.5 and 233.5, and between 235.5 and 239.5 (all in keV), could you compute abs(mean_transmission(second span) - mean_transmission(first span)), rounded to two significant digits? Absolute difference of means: 20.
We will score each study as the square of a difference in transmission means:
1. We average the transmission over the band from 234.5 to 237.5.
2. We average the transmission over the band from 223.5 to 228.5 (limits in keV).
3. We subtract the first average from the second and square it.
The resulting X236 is 2662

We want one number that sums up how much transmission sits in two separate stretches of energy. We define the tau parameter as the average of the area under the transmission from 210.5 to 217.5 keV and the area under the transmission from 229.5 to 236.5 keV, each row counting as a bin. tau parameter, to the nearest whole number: 1603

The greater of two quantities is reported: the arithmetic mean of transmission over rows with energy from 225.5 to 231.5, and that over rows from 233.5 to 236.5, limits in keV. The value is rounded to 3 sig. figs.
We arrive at 266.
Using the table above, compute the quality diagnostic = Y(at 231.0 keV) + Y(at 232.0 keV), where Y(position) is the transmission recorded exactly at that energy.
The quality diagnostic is 507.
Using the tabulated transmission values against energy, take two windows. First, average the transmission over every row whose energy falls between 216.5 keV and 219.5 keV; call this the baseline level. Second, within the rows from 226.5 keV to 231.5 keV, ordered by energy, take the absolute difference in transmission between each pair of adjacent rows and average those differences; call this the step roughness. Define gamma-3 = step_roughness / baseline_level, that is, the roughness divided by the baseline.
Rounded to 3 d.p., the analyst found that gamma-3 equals 0.046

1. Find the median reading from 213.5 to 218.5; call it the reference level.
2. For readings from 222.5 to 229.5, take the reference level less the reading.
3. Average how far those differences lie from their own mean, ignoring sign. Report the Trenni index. 5.4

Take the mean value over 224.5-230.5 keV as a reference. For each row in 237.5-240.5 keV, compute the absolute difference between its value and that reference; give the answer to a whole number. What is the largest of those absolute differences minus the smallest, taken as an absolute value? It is 21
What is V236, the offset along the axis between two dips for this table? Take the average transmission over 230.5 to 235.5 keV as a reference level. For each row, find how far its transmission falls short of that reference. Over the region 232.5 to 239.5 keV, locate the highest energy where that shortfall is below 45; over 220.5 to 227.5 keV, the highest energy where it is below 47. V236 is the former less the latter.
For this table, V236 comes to 12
